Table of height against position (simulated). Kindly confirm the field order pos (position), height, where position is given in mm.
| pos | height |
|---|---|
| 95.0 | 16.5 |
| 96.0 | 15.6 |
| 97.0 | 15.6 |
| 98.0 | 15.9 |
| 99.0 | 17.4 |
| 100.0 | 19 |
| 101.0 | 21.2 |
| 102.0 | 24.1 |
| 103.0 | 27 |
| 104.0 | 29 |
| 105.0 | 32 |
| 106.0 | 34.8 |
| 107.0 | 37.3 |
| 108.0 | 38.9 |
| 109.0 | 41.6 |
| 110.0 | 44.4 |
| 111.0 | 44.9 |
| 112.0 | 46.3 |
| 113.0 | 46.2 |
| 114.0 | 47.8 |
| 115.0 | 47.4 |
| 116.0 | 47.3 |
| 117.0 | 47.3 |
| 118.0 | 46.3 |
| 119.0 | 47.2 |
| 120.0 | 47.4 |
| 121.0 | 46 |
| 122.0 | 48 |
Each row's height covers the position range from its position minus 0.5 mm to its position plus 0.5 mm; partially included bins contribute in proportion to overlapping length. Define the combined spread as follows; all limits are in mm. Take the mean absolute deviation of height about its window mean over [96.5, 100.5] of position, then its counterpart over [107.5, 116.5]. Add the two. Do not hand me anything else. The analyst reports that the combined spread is 3.5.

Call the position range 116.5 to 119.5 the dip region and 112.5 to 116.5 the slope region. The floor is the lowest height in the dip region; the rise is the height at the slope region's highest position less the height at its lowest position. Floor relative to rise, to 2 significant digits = 42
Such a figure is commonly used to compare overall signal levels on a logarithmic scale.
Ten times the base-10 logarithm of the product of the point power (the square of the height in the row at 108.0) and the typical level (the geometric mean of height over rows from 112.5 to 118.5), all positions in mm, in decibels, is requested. 48.5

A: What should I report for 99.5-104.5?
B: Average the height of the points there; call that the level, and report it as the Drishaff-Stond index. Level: 24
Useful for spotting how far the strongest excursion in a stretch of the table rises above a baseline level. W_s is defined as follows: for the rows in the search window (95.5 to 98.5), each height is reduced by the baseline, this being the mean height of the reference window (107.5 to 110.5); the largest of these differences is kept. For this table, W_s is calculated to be -26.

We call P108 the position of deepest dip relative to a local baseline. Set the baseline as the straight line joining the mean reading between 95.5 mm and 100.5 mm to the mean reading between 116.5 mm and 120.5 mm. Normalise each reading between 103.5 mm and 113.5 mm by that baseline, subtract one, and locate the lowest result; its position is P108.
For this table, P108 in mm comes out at 104.0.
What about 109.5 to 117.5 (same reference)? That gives 117.0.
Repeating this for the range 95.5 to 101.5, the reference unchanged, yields 98.0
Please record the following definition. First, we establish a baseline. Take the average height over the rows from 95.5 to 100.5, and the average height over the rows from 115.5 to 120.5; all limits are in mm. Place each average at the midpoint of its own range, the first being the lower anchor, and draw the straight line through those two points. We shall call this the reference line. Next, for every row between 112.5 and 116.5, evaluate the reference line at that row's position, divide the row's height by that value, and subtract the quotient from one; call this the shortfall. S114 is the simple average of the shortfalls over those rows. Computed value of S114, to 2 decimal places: -0.13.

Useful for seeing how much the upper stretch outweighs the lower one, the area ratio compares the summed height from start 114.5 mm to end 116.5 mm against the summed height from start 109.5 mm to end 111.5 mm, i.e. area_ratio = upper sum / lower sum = 1.06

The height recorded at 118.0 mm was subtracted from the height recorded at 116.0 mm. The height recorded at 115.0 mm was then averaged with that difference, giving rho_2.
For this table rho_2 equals 24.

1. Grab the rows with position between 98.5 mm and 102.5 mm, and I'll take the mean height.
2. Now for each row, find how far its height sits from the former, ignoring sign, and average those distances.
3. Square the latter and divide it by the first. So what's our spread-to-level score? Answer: 0.24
